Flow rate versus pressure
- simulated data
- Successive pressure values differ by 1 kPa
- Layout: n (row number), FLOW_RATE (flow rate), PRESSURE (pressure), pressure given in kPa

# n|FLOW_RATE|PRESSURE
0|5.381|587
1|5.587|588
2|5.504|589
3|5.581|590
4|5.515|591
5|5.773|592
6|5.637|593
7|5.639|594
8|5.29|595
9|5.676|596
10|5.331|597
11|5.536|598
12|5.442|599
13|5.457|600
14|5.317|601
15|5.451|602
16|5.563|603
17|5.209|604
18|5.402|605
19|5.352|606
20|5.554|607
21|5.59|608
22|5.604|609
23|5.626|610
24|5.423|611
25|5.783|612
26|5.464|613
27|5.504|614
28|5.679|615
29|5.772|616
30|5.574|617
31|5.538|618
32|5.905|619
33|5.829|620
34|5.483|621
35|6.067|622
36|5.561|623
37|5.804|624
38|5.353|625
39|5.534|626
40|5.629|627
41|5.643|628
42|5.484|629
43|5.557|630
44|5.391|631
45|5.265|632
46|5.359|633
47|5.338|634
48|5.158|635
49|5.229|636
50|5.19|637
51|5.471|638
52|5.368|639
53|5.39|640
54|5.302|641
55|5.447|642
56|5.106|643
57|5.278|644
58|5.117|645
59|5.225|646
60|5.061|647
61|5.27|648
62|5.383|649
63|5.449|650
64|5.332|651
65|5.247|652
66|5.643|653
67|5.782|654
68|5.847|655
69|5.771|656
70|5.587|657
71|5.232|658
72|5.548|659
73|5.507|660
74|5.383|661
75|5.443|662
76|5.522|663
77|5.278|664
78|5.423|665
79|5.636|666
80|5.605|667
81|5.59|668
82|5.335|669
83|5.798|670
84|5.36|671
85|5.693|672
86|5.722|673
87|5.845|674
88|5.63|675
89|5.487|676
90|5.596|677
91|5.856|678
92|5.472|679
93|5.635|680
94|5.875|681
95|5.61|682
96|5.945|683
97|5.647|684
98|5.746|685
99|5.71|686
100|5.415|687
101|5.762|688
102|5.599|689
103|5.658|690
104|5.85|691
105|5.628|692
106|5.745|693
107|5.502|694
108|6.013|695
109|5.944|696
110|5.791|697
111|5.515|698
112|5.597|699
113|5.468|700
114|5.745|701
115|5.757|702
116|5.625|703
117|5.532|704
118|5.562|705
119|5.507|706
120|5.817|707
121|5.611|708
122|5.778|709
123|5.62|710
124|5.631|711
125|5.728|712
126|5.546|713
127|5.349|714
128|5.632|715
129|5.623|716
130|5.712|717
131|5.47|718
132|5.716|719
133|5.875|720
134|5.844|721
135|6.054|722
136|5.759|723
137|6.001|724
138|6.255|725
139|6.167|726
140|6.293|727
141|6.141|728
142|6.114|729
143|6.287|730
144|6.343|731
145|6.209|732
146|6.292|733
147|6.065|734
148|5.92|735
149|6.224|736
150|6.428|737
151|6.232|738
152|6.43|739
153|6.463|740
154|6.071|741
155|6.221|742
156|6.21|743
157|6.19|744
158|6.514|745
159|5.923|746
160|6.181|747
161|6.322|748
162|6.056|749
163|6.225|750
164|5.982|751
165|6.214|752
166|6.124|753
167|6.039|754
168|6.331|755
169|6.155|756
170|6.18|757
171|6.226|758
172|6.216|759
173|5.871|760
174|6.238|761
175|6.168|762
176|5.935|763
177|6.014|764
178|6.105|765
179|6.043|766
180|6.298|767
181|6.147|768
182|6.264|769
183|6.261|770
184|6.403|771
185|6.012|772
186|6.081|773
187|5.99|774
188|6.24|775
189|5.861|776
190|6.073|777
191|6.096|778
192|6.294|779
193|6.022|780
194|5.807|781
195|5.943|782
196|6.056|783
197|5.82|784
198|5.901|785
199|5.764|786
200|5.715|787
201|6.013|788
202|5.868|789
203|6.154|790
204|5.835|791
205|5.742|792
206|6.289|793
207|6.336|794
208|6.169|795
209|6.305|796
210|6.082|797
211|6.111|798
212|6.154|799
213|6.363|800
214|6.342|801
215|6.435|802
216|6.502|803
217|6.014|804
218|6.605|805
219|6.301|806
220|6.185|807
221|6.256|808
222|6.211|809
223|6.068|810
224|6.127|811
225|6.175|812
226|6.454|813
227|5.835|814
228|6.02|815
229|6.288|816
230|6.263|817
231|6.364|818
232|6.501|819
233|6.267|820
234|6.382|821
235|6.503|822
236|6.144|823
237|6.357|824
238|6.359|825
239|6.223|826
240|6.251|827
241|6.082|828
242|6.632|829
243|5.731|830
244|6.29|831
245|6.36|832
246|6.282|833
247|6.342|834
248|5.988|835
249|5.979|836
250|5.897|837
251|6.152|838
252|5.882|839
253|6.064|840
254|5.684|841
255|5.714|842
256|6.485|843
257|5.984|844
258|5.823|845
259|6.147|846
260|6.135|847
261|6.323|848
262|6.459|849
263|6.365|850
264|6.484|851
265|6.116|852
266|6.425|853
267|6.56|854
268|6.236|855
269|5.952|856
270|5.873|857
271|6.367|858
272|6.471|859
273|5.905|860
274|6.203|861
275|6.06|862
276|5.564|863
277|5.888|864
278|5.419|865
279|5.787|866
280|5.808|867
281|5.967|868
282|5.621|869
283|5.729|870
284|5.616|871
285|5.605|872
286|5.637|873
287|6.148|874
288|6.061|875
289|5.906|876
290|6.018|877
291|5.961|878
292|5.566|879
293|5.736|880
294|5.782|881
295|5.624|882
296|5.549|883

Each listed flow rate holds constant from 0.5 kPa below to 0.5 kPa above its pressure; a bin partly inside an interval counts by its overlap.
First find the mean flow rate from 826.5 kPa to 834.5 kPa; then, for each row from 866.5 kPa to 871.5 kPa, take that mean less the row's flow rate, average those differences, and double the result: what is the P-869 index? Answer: 1.0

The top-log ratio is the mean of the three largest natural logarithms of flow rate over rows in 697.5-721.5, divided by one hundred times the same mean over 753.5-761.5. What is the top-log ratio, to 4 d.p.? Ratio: 0.0096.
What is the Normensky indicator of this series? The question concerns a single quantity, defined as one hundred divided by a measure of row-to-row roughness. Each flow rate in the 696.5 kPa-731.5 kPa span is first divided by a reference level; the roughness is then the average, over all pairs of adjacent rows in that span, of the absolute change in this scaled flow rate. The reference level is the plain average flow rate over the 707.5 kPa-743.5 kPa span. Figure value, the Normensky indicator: 3990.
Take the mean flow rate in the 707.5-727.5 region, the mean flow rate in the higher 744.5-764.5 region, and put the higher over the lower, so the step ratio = 1.06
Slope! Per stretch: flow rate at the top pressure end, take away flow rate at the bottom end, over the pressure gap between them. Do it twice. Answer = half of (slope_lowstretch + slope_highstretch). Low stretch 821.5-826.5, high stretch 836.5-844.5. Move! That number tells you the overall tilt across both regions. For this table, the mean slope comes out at -0.029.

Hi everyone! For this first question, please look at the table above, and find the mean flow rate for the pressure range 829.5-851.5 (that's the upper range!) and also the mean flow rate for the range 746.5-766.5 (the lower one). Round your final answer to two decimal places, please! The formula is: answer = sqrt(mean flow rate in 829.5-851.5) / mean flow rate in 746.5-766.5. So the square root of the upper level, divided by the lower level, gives 0.40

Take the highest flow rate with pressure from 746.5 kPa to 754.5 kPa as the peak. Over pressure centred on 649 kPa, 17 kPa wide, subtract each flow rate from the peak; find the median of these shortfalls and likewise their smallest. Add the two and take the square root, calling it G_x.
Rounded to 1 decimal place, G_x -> 1.2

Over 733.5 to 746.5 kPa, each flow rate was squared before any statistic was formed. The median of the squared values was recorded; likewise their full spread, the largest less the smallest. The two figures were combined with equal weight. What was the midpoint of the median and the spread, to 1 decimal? 23.0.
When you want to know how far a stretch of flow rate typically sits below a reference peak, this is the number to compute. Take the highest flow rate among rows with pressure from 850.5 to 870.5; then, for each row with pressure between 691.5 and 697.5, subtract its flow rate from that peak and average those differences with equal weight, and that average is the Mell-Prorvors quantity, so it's 0.79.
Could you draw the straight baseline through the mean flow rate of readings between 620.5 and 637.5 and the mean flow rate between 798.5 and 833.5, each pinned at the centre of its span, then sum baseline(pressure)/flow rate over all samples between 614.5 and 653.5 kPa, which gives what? 39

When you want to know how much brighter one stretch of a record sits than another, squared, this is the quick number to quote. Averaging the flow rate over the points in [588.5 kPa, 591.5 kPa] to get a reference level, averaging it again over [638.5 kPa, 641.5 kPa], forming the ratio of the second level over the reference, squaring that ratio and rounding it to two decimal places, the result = 0.94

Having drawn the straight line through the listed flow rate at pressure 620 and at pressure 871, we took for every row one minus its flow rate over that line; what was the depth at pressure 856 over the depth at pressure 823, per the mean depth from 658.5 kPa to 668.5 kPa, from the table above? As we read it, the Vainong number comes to 13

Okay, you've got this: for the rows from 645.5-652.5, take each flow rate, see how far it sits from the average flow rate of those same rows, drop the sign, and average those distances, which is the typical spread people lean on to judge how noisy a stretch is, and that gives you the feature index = 0.092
